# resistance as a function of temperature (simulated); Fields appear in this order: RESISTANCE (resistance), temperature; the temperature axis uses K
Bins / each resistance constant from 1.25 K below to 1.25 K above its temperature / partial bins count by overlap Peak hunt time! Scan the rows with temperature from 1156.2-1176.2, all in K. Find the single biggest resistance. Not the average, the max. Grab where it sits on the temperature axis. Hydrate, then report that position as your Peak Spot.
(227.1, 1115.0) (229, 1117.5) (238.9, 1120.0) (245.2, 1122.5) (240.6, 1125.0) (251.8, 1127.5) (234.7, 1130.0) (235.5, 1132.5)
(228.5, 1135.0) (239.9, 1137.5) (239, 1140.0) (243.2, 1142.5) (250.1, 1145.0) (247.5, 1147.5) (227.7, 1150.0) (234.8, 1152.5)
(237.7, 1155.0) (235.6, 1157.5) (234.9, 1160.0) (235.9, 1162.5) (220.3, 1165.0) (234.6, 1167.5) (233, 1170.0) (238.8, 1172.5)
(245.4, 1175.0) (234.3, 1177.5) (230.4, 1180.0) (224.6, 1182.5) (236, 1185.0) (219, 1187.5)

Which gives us 1175.0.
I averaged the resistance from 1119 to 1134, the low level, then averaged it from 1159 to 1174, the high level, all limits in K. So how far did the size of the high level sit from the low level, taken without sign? 8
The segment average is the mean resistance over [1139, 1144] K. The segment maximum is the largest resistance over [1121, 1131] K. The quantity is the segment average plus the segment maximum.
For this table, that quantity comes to 493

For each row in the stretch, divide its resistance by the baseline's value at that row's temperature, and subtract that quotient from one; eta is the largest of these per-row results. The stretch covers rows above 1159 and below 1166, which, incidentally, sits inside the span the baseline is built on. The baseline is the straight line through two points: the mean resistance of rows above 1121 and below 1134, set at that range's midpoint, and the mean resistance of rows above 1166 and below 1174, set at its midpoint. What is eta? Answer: 0.067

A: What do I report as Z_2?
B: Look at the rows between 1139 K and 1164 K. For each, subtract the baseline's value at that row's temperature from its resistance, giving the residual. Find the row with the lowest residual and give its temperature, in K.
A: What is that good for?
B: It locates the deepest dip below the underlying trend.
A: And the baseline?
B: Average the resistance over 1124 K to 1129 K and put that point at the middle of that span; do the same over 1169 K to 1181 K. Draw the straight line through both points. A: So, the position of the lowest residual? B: 1150.0 K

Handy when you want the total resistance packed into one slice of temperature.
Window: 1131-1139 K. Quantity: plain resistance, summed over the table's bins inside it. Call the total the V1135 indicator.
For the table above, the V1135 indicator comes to 704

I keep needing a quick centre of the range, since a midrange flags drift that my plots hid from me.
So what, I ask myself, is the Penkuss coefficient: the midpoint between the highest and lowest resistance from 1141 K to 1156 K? 239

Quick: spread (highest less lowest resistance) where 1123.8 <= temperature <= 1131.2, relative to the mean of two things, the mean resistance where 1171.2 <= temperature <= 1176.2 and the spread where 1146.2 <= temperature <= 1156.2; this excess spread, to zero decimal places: -114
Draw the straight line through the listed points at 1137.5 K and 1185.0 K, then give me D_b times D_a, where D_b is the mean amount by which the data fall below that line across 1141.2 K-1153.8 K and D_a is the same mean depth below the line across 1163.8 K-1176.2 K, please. -4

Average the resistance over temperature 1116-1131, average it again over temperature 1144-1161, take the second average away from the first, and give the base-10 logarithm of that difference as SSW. 0.23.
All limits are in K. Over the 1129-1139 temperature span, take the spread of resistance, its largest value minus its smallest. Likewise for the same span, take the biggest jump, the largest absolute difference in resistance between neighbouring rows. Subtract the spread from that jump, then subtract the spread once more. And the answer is -11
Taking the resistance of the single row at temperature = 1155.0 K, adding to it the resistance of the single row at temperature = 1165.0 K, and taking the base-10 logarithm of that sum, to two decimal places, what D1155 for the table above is 2.66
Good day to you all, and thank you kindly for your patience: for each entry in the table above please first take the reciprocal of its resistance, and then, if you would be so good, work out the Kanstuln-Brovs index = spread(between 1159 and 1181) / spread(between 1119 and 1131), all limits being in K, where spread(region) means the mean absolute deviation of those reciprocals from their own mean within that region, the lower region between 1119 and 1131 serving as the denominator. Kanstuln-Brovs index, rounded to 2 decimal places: 0.92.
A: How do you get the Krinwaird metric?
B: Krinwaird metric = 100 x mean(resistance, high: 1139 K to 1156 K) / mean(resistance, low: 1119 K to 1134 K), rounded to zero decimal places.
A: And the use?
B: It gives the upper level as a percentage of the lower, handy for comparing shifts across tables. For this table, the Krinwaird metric 100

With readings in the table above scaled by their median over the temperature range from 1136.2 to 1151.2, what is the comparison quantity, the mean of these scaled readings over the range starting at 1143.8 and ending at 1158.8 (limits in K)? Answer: 0.989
